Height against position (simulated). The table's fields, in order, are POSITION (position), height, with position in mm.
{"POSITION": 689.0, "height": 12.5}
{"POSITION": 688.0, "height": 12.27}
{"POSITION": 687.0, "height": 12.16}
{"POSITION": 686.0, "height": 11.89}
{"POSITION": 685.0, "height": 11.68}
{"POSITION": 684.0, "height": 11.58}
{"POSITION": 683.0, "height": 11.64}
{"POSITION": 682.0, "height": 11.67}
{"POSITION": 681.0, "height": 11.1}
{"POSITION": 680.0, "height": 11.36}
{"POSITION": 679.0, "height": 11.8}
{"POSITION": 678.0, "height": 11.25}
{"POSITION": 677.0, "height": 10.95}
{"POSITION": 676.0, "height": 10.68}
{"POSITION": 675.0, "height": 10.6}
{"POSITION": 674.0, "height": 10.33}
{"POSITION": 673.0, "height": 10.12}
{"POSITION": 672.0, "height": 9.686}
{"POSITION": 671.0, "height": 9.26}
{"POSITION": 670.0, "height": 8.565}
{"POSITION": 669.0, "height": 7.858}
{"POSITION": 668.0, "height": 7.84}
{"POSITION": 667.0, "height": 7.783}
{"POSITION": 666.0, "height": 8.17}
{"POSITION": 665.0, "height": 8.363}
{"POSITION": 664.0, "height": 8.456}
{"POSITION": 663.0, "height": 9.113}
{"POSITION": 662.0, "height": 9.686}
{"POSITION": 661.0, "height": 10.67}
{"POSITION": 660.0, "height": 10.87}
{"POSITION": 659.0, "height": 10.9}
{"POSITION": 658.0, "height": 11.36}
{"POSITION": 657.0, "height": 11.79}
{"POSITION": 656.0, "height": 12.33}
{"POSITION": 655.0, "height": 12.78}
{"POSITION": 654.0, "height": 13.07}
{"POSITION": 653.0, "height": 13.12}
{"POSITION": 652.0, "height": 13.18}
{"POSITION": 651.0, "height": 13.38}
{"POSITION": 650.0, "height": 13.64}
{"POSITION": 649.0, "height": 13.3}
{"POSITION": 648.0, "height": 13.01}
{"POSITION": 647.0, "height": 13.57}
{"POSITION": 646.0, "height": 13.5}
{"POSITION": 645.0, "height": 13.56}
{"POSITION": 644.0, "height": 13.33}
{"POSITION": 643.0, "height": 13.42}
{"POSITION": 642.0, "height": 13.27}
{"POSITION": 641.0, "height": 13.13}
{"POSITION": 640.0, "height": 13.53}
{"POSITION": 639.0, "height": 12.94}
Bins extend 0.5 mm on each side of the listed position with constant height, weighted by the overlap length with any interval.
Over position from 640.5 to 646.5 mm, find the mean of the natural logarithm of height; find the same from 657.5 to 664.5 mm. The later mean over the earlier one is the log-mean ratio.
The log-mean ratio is 0.89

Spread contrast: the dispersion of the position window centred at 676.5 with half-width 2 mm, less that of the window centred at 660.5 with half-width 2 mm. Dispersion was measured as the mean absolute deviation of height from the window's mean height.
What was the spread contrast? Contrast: -0.19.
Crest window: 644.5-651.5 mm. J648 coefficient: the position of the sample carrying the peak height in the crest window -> 650.0 mm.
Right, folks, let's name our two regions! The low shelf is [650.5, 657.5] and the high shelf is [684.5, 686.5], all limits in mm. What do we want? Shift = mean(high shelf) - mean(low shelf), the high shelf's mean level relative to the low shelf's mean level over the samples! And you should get -1.0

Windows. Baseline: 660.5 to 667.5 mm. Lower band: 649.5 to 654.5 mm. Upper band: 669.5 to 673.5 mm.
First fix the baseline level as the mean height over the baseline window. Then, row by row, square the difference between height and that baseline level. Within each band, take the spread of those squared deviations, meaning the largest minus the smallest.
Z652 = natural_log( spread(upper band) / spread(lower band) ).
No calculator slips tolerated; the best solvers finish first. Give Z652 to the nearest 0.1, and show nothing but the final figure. -1.3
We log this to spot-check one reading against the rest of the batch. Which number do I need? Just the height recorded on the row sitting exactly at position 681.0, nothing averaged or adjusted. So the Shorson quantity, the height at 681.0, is 11.1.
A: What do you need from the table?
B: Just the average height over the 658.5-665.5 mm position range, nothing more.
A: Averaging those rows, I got 9.7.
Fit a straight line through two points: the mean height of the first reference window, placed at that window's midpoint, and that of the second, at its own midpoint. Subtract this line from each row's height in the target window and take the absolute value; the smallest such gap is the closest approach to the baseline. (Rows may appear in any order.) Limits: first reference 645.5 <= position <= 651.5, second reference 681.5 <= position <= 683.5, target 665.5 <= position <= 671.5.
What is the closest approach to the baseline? 3.0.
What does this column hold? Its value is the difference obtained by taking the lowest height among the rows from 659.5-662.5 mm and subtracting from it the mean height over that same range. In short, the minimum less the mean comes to -0.72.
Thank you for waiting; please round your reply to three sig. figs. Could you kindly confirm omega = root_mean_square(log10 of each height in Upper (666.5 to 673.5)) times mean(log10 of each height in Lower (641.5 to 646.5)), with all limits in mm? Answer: 1.06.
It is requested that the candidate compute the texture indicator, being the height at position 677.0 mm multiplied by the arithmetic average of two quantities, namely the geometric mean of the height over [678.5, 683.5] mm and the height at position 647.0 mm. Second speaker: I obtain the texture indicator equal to 137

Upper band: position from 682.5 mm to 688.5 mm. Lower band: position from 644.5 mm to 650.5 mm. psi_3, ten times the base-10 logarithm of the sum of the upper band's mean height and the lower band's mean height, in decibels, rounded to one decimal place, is 14.0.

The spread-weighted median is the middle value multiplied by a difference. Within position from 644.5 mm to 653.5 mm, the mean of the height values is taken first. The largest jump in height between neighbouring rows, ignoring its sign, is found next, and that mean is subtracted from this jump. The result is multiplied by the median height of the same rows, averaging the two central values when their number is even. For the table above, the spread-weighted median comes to -171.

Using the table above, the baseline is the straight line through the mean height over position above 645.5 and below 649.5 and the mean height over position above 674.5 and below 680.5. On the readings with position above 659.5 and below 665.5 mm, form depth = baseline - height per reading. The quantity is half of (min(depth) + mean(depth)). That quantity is 2.1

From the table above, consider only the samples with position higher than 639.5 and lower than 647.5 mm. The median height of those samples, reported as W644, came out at 13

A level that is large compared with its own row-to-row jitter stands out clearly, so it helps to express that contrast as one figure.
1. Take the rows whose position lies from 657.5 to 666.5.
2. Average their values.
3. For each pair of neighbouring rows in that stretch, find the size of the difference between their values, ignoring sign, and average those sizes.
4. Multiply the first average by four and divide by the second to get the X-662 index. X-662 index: 98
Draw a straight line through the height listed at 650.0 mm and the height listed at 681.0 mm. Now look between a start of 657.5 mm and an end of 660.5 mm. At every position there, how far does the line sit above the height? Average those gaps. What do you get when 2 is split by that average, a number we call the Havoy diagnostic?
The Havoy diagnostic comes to 1.1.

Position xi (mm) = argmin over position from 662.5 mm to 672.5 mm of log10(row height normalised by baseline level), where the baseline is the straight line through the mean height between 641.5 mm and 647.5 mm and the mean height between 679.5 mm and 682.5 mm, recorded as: 667.0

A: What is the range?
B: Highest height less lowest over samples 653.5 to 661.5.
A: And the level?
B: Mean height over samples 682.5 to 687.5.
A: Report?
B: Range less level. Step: -9.4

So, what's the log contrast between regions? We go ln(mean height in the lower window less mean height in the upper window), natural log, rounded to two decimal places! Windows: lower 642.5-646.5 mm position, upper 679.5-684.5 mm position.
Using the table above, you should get 0.68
